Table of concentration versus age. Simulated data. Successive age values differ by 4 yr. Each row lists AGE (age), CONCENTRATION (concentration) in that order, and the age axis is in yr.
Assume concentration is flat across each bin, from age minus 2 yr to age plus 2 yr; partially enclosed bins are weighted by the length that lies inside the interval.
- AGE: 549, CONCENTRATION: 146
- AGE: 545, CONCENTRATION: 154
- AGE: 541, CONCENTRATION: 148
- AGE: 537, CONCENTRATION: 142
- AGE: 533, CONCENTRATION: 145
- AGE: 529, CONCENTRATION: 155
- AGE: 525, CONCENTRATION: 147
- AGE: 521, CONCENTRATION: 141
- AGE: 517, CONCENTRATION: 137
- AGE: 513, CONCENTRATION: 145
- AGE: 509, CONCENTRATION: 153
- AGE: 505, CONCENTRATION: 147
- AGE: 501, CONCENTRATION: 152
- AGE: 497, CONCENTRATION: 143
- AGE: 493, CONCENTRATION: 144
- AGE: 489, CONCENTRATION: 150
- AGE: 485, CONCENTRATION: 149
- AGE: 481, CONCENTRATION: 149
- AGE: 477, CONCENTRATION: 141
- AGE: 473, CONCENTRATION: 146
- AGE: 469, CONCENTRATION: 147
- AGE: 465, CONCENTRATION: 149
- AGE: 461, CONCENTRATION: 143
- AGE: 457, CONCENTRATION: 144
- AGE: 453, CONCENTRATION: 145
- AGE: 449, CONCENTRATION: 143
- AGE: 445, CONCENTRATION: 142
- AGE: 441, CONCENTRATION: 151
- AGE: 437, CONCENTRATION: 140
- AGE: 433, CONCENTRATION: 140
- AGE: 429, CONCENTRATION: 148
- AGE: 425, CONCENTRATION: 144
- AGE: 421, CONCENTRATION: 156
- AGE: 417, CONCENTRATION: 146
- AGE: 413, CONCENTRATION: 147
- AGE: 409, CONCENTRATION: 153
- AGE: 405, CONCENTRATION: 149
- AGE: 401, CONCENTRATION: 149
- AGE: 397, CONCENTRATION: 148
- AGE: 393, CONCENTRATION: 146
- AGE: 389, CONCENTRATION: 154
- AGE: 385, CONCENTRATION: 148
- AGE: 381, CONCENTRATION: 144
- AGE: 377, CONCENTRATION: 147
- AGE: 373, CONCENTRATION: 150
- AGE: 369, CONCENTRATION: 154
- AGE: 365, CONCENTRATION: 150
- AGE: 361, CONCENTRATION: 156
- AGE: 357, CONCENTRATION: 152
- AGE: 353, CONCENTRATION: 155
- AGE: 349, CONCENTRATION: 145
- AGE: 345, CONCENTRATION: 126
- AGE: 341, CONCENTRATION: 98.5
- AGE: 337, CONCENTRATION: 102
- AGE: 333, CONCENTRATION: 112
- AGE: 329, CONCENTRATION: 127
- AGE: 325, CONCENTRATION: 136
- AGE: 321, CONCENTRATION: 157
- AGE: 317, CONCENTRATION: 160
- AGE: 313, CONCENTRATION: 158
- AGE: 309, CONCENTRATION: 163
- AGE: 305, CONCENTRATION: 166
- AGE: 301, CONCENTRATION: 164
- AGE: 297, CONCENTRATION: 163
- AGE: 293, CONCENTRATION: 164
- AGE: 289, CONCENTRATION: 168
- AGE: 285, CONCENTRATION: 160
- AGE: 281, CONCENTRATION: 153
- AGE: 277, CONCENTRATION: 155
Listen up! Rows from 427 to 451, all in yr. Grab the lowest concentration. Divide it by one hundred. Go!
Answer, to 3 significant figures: 1.40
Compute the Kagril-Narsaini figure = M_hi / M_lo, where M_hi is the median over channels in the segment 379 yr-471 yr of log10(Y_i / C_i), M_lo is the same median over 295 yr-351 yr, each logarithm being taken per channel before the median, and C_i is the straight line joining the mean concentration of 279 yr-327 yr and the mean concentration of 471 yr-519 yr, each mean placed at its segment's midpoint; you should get 0.8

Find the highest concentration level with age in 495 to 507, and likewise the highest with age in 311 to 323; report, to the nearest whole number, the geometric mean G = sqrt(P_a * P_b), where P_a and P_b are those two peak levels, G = 156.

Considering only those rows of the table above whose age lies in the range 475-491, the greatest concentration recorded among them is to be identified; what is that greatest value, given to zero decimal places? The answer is 150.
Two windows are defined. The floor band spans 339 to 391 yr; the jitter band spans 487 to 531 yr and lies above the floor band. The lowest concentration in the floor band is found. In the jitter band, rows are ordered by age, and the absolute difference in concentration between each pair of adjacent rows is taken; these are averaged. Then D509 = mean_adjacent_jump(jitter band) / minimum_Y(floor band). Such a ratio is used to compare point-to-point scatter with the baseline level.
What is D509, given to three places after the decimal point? 0.062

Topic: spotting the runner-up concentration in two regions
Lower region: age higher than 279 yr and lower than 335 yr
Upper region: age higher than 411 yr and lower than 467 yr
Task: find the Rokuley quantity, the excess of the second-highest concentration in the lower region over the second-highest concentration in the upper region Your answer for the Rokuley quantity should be 15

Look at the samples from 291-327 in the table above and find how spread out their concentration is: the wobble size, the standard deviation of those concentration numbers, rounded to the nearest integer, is 9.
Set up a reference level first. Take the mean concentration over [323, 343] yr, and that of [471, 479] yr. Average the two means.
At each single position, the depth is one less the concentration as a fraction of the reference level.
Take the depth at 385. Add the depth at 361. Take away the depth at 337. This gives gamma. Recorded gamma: -0.56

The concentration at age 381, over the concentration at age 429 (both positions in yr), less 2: -1.03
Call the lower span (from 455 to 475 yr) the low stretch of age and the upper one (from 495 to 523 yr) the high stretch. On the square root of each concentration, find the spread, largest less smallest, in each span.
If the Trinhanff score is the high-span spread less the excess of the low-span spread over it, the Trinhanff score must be 1.1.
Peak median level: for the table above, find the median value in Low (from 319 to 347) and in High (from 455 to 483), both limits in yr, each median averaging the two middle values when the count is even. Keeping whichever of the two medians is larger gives 146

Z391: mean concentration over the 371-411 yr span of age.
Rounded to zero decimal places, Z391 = 149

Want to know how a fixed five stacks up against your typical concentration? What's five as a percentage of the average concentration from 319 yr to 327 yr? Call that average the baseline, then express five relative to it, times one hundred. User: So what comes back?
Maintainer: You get 3.41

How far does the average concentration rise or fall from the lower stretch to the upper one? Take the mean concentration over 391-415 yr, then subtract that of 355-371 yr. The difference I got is -4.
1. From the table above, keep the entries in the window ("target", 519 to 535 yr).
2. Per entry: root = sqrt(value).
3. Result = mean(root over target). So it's 12.12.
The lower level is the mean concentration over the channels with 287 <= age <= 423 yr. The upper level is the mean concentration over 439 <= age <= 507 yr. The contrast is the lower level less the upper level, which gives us 1.3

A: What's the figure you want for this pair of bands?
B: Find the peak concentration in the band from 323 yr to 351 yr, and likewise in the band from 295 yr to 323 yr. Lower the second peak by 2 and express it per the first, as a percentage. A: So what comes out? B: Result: 113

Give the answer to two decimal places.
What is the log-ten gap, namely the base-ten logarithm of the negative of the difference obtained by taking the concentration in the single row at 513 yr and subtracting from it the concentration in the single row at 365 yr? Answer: 0.70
